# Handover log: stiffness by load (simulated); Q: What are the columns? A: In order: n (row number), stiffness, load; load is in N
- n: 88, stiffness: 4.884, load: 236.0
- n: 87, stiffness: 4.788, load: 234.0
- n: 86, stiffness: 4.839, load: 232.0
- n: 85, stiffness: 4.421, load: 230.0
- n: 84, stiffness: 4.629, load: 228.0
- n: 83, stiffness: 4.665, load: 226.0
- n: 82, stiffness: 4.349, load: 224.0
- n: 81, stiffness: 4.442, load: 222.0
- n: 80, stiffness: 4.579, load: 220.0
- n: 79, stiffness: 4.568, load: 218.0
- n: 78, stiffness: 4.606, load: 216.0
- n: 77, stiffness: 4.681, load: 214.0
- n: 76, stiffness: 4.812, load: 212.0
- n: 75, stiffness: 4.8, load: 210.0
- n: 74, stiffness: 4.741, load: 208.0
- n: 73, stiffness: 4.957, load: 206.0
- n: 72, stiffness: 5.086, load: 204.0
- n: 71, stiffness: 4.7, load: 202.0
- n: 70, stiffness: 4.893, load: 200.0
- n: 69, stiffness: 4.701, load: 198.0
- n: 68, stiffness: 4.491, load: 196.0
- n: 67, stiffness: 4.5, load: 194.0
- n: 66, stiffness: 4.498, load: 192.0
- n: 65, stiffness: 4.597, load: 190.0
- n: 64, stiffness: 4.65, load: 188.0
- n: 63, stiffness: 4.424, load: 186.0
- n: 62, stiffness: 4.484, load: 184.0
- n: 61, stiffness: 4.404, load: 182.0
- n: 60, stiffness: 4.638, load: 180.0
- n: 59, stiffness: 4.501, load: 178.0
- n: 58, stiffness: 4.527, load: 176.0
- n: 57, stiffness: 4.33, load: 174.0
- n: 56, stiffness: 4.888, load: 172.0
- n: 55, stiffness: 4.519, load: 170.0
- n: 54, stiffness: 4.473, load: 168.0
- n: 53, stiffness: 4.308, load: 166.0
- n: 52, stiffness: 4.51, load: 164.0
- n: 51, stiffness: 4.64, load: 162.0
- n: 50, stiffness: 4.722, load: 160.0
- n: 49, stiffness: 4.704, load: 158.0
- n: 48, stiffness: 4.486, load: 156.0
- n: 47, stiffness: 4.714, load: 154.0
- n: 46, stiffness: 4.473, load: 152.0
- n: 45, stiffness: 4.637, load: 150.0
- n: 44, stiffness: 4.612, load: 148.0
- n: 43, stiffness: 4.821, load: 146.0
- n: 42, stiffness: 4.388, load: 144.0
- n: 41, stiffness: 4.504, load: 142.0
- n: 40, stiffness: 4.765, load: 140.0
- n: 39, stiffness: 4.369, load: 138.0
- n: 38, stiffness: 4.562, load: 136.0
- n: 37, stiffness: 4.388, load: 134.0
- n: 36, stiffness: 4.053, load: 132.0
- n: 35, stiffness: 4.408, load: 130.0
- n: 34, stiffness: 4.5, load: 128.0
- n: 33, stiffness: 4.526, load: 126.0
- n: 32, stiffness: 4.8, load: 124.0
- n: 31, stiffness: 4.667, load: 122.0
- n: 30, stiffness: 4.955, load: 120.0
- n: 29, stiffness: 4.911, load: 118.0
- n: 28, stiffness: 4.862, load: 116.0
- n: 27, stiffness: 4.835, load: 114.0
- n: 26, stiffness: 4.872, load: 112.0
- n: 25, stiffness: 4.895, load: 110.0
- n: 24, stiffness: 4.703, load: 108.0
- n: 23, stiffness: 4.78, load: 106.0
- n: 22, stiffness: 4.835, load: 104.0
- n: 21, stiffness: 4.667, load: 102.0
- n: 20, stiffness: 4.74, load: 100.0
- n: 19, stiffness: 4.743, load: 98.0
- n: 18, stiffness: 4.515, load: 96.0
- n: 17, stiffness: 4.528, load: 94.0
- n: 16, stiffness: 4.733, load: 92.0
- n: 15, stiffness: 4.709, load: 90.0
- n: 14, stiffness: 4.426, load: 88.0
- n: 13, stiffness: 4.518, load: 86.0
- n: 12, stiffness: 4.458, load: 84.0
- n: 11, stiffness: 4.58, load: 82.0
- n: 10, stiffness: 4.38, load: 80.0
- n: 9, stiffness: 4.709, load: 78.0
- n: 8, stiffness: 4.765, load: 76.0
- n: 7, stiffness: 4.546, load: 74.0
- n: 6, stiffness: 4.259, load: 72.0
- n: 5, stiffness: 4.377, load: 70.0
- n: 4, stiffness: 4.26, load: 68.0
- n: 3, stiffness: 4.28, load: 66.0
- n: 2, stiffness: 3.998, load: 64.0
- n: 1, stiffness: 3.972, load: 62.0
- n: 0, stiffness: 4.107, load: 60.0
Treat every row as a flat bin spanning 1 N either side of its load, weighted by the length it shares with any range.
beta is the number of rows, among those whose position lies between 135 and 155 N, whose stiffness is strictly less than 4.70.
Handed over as 7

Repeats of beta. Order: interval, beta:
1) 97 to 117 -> 1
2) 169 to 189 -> 9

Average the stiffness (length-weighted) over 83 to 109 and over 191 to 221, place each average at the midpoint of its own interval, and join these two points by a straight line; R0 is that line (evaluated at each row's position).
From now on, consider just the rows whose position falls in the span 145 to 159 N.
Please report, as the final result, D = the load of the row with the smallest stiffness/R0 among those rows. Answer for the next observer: 152.0 N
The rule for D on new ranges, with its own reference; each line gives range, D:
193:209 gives 196.0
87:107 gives 88.0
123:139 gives 132.0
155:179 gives 166.0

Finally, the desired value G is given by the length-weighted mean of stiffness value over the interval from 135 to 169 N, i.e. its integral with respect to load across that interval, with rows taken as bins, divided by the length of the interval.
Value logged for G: 4.57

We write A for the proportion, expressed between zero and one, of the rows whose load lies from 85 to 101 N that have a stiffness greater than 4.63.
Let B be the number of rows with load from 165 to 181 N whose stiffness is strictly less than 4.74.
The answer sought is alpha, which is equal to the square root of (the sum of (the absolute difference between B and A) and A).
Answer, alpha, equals 2.6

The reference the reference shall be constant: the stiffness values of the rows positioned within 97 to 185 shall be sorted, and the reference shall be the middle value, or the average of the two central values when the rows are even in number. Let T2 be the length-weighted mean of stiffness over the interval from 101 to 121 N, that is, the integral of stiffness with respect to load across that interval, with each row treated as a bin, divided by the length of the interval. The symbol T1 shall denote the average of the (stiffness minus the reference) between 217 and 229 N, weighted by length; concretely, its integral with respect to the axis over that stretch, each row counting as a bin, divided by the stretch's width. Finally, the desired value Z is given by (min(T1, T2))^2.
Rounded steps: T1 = -0.10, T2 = 4.83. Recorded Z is 0.010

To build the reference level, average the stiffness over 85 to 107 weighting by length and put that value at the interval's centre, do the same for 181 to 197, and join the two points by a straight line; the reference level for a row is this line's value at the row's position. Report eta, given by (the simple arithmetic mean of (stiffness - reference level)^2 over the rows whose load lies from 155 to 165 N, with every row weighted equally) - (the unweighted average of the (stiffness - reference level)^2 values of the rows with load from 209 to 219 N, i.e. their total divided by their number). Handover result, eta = -0.047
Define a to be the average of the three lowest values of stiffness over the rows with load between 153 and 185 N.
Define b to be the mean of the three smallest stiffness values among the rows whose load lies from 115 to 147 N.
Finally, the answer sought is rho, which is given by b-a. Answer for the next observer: -0.08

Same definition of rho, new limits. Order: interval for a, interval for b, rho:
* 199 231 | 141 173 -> -0.01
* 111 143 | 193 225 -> 0.16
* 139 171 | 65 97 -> -0.12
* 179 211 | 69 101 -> -0.10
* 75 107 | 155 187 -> -0.07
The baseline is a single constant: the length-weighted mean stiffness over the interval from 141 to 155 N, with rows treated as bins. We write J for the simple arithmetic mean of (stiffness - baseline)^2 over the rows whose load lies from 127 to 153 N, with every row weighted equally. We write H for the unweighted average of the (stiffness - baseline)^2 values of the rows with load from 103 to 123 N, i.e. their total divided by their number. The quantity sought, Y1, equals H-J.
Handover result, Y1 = 0.020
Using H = 0.06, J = 0.044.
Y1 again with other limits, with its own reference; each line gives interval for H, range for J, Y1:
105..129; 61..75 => -0.105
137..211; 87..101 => 0.016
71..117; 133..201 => 0.010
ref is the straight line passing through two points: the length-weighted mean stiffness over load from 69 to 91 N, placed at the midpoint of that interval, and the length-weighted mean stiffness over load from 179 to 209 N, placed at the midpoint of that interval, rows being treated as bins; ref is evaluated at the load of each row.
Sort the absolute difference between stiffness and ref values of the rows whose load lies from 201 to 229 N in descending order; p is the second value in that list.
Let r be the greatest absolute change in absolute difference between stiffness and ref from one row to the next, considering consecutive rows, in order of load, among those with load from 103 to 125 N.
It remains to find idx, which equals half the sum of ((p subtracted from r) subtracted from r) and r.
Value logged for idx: 0.31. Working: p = 0.34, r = 0.29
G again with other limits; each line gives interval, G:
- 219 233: 4.56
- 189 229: 4.66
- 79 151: 4.63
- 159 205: 4.59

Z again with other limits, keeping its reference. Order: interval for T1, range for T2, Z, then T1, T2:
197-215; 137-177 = 0.033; 0.18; 4.57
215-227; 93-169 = 0.011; -0.10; 4.63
